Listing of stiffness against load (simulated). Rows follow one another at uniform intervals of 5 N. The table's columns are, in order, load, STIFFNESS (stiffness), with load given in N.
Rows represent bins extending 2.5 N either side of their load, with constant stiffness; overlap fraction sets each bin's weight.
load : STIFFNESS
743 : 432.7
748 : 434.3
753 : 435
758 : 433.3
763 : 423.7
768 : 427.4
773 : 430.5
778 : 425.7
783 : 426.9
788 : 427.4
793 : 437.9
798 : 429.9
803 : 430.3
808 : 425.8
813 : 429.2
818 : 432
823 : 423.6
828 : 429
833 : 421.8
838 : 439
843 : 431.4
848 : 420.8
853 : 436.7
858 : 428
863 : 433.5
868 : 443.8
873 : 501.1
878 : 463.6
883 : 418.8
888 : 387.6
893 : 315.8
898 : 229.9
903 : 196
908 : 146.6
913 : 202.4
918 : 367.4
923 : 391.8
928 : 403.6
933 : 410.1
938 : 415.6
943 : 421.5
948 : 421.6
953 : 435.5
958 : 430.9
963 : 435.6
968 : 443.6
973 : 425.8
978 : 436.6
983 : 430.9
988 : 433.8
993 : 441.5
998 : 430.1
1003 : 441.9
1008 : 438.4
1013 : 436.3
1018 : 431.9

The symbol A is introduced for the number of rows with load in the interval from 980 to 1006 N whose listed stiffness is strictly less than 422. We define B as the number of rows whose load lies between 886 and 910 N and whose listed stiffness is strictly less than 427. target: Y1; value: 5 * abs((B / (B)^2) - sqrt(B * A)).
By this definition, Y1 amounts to 1.0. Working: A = 0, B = 5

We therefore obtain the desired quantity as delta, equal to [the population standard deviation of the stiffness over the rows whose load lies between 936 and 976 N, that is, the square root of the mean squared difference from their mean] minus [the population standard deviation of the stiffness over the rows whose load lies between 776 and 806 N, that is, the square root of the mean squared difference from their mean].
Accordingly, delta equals 5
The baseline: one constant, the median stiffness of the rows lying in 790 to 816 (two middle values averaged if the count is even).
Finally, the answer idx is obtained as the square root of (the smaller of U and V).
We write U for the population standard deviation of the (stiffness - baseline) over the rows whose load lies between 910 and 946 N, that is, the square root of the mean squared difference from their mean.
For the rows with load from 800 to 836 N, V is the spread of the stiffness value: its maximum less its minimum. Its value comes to 3.19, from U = 71.7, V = 10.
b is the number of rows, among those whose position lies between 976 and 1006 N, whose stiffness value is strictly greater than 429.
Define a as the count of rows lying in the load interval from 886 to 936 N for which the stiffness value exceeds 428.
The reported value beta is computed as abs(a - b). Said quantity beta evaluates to 6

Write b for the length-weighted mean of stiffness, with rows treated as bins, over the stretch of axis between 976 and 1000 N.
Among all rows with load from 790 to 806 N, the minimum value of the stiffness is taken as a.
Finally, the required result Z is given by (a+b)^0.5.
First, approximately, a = 429.9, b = 435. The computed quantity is 29.4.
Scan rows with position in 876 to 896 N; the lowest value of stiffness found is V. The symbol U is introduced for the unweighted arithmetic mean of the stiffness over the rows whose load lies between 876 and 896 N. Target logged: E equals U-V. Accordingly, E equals 81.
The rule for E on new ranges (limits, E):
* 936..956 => 8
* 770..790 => 2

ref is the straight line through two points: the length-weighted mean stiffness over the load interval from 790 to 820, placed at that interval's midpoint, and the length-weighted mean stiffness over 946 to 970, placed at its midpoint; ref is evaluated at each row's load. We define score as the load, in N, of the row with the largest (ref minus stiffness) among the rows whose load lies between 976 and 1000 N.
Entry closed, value 998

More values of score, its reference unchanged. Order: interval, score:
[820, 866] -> 848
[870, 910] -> 908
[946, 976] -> 948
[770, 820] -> 808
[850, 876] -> 858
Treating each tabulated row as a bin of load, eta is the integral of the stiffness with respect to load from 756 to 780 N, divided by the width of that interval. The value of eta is 428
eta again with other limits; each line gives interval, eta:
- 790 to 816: 431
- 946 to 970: 433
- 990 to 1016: 437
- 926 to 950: 415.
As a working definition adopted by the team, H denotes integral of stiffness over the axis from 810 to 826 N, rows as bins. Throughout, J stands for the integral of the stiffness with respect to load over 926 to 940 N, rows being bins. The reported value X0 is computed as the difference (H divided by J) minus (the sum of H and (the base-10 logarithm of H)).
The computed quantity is -6854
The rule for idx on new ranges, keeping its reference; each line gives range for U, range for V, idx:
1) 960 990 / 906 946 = 2.33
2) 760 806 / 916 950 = 1.96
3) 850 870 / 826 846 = 2.39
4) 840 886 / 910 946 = 4.94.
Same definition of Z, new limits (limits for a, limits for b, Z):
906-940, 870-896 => 23.7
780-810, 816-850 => 29.2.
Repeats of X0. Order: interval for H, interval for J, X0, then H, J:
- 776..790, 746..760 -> -5976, 5973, 6079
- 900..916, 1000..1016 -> -3027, 3024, 7014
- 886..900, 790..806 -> -4361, 4358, 6917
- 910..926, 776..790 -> -5086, 5083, 5973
